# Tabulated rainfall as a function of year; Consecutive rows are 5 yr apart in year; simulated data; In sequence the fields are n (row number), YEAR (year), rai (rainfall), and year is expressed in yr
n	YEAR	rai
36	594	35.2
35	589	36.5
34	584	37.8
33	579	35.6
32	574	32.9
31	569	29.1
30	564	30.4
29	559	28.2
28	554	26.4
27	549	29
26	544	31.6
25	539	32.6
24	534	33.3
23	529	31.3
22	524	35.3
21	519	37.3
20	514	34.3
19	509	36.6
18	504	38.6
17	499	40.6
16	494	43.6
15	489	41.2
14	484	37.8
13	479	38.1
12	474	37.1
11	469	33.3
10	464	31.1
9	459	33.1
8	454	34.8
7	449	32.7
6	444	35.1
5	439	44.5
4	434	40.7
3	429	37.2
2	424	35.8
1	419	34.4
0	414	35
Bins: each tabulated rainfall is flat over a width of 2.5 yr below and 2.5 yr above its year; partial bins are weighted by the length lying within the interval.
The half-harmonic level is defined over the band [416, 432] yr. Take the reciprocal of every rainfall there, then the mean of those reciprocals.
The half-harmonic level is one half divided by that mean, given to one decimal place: 17.9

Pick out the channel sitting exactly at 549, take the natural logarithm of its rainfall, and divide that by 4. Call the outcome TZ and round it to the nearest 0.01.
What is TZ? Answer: 0.84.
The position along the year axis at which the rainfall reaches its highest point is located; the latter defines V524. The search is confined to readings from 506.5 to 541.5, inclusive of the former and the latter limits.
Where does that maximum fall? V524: 519 yr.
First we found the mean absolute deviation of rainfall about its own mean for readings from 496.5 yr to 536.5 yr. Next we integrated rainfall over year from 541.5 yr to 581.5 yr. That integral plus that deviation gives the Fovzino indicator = 1218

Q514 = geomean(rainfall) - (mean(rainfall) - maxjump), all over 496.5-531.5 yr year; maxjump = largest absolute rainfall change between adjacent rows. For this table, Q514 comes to 3.9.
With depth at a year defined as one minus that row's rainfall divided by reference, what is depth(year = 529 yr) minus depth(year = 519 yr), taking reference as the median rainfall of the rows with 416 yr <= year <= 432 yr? 0.17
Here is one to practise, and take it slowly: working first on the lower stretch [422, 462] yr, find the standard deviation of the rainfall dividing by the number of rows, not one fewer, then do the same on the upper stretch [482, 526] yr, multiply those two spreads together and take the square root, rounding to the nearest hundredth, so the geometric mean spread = 3.25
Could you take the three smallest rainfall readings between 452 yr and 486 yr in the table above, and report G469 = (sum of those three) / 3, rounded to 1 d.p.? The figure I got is 32.5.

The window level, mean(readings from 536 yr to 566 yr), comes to 30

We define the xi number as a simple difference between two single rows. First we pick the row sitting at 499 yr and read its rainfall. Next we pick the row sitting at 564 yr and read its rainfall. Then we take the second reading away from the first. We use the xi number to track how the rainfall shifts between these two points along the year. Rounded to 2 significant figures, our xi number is 10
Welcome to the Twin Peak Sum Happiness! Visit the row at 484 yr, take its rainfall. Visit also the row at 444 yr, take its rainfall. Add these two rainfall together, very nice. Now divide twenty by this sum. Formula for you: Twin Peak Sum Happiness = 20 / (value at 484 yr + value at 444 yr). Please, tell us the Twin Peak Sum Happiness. 0.274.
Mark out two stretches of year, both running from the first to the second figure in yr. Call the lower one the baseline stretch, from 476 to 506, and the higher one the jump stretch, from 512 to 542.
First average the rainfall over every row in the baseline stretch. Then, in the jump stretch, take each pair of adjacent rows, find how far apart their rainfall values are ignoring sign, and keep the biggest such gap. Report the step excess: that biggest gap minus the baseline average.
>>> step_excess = -36.0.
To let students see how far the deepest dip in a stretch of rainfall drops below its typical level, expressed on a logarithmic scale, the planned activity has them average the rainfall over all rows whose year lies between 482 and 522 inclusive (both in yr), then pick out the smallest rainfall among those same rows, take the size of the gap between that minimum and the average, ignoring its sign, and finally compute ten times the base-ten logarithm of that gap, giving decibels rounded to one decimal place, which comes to 6.5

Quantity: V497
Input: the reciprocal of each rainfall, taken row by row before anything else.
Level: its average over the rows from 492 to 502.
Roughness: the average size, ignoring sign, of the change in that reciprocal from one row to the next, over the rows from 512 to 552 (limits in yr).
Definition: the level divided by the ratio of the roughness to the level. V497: 0.29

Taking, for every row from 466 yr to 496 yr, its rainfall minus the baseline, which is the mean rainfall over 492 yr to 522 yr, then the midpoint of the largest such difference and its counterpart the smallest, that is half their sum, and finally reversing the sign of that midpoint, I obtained 0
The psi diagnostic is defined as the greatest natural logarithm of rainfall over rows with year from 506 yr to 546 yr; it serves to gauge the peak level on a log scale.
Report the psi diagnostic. 3.62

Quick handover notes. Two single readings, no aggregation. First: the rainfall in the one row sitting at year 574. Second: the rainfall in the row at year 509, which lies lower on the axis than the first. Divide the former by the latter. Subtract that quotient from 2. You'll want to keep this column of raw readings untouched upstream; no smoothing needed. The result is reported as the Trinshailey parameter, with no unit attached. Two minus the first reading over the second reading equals 1.10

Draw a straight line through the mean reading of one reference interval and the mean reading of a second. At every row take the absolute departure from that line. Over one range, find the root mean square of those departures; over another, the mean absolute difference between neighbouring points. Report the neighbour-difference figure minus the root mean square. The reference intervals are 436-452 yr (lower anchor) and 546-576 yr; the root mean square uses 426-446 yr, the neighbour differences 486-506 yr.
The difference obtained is -1.5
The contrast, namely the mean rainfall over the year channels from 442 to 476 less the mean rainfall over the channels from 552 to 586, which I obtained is 2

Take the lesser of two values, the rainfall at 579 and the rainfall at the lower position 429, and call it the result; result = 35.6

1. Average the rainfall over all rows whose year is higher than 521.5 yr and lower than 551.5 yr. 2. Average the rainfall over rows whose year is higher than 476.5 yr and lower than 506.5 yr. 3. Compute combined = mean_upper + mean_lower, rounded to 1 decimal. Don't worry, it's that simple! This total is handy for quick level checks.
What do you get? 72.2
